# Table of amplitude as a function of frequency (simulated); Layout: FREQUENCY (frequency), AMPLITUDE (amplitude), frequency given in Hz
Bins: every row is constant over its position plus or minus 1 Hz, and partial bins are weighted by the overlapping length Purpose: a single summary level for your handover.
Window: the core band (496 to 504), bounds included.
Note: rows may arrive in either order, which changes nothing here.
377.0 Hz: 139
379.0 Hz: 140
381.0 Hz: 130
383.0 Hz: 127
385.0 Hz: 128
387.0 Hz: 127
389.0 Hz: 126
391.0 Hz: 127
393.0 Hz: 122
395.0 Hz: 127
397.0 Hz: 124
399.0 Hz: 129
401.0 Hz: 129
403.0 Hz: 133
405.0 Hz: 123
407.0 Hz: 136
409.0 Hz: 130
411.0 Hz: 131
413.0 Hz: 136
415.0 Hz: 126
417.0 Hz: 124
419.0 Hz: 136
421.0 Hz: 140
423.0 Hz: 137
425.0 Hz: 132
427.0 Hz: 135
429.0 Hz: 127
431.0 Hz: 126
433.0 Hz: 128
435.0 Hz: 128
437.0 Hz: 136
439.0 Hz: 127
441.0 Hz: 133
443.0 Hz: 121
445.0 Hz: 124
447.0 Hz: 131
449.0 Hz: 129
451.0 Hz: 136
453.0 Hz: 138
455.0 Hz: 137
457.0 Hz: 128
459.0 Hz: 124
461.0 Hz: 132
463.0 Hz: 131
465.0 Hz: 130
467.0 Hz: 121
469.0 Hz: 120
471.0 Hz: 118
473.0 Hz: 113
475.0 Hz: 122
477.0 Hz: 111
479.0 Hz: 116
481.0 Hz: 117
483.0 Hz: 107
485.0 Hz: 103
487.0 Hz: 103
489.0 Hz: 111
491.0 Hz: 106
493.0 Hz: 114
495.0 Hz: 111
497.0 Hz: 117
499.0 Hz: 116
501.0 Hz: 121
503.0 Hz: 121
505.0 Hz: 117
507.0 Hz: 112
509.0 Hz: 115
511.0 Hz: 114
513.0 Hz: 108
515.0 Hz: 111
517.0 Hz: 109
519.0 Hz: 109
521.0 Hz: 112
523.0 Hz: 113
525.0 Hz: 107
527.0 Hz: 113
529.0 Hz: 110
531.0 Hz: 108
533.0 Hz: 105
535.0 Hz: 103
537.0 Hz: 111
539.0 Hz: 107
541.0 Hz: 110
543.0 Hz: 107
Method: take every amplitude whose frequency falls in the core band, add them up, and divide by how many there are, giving 119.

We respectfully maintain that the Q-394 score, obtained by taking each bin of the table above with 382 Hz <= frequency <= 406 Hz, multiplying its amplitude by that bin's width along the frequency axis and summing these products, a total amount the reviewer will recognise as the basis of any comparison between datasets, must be 3044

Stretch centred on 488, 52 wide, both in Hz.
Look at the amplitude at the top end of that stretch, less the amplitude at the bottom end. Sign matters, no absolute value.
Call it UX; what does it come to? -23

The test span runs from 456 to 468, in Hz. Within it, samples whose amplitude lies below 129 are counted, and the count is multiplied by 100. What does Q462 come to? 300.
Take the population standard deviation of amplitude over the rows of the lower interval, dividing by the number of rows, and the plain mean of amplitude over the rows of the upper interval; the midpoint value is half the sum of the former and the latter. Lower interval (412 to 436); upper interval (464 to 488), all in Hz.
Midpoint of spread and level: 60.1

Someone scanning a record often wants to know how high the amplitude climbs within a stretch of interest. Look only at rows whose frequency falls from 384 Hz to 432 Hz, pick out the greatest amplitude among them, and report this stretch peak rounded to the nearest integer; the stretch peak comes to 140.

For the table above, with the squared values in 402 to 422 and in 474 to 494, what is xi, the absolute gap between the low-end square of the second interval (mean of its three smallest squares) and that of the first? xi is 4642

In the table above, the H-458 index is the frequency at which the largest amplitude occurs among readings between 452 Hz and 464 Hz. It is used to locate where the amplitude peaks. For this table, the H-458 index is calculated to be 453.0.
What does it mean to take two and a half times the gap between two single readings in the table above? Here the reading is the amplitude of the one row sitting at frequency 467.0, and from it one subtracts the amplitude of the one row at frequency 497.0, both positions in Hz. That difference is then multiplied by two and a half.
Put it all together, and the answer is 10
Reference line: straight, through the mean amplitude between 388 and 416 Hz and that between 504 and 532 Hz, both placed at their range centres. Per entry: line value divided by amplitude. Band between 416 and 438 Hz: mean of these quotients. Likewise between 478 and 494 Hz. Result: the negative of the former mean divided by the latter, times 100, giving -89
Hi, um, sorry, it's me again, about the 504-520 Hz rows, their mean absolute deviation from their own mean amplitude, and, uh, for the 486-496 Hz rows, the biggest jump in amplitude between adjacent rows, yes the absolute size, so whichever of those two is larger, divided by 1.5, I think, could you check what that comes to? 5.3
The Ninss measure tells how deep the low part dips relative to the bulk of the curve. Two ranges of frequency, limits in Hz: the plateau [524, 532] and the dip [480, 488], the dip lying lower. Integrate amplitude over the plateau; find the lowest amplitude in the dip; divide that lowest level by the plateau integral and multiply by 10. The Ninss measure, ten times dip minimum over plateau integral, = 1.18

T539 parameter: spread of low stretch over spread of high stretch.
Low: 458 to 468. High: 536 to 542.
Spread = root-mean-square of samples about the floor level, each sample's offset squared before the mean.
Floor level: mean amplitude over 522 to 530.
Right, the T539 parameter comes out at 7.9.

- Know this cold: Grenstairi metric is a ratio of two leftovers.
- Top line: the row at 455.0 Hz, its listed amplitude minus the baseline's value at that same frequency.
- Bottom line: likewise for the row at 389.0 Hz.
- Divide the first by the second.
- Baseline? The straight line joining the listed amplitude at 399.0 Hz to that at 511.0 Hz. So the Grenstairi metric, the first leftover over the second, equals -3.57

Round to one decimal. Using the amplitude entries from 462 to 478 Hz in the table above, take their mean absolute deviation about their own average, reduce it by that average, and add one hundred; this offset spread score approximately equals -15.5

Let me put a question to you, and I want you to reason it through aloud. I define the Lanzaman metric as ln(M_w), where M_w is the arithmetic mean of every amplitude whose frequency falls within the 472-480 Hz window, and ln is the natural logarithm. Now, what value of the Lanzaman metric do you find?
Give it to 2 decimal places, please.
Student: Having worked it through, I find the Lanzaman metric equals 4.75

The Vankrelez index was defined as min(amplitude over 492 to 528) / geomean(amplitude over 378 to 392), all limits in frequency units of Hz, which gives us 0.83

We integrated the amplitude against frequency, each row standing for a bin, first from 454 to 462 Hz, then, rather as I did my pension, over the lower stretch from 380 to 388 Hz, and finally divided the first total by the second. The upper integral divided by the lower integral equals 1.02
